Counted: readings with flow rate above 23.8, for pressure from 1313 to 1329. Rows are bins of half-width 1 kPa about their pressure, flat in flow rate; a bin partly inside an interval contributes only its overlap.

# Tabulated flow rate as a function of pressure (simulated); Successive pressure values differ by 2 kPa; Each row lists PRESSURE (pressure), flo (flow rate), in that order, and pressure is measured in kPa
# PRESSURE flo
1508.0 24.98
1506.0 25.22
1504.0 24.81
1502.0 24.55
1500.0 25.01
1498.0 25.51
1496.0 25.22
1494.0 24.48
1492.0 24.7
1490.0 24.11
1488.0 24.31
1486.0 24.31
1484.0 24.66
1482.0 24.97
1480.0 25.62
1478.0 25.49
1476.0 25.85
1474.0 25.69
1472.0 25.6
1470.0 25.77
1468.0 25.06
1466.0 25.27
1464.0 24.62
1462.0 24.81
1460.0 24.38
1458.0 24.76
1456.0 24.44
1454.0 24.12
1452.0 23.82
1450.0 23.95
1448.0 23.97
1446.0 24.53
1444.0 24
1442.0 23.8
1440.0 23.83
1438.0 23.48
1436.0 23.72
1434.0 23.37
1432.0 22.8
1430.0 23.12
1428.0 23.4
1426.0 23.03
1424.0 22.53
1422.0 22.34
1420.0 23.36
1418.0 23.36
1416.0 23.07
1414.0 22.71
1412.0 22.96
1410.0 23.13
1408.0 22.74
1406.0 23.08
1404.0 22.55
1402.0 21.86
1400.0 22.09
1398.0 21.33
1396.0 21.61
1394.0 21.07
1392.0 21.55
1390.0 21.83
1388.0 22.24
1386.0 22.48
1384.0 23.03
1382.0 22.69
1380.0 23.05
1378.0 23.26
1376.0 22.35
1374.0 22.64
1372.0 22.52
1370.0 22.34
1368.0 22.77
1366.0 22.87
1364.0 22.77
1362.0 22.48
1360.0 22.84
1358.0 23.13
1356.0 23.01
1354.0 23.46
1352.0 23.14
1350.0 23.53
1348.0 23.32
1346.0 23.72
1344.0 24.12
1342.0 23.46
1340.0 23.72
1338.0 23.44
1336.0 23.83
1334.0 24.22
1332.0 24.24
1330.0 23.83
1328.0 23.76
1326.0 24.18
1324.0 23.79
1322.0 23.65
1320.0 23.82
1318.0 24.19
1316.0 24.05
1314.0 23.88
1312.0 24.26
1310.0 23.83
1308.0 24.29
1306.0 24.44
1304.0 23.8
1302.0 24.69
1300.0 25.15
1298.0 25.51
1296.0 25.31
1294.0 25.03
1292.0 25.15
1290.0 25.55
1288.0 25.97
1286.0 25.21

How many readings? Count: 5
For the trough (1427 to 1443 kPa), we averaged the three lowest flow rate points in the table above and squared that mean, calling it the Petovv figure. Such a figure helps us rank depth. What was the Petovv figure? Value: 533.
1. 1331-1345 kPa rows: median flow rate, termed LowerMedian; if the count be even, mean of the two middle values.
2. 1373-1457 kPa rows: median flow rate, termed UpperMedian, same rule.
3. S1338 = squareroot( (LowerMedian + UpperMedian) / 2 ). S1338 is 4.84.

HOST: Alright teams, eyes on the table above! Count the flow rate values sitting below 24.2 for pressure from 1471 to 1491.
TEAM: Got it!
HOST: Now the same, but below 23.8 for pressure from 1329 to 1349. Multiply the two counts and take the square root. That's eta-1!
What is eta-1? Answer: 2.2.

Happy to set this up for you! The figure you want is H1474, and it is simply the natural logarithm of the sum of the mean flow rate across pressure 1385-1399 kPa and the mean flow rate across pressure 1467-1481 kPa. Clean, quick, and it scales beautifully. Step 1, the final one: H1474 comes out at 3.86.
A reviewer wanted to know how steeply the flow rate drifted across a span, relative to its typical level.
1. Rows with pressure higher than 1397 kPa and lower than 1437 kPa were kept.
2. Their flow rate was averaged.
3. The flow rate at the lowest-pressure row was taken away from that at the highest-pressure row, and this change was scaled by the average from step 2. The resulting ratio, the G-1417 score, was 0.10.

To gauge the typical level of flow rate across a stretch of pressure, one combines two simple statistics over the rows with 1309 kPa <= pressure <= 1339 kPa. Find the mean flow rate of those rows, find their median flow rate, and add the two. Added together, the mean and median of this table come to 47.8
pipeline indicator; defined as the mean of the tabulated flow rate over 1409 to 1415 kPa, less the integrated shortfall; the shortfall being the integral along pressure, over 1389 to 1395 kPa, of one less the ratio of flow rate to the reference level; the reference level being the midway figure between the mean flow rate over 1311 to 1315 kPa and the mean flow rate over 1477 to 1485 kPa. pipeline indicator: 22.2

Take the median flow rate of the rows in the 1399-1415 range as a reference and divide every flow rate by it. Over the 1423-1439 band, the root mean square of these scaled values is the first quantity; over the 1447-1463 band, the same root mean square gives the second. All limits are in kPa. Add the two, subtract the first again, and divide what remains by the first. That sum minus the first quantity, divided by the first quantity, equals 1.05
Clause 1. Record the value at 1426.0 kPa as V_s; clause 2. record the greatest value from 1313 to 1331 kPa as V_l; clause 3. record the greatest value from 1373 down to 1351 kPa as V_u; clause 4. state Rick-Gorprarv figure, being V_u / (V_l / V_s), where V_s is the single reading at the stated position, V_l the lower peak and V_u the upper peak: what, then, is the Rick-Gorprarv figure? 22.3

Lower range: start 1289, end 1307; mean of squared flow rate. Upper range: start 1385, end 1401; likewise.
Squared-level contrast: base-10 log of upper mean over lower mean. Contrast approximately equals -0.12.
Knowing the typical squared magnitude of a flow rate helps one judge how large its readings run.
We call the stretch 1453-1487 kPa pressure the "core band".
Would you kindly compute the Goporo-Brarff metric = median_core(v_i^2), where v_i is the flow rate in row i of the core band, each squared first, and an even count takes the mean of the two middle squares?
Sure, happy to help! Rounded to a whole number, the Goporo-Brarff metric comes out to 624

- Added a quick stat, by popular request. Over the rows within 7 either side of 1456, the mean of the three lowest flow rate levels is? 24.0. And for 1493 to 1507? 24.6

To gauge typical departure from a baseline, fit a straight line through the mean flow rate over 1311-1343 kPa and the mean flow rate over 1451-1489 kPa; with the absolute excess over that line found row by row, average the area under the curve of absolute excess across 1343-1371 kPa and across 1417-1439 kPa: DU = 31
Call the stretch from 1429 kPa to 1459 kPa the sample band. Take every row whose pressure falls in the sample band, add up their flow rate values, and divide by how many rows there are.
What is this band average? 23.8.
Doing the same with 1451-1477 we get 24.9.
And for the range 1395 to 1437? 22.8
